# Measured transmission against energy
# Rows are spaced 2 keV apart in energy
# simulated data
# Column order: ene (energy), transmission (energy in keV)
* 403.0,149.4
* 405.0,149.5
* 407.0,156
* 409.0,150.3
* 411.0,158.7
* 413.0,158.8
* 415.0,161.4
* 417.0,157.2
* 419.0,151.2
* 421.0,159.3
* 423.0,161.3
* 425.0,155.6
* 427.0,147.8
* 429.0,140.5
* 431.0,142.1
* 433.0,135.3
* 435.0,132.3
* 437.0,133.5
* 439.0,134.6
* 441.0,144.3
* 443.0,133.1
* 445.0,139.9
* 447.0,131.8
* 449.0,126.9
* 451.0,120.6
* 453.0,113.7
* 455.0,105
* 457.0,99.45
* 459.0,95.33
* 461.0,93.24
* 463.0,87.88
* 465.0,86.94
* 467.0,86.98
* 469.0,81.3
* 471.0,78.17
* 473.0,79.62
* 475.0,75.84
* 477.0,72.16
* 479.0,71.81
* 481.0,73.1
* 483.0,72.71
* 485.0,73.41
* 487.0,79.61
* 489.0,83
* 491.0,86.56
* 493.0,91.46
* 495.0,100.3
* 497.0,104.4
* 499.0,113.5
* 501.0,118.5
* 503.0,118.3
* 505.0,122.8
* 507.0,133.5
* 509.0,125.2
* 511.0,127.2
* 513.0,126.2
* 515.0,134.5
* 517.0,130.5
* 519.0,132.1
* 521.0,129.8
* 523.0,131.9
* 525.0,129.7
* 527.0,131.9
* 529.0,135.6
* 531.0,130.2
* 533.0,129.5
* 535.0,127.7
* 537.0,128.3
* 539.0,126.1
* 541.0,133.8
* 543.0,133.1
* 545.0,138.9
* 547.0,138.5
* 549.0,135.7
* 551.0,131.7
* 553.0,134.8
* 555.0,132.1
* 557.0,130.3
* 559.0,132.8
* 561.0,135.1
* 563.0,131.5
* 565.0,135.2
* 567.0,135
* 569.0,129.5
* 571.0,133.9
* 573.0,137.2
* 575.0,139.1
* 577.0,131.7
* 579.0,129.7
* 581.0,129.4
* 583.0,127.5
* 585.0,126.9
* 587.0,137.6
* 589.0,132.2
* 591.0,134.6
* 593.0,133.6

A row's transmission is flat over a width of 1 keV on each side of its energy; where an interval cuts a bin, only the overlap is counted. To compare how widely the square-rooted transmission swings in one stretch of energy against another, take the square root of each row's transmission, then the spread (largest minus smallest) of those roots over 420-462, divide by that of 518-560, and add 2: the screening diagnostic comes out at 7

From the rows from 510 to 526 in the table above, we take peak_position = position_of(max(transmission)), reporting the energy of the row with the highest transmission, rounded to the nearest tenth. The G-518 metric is 515.0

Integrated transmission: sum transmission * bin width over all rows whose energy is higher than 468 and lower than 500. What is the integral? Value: 2674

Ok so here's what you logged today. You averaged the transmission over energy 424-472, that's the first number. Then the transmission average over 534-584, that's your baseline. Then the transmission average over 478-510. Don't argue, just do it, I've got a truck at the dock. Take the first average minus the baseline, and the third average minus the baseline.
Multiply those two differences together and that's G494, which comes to 491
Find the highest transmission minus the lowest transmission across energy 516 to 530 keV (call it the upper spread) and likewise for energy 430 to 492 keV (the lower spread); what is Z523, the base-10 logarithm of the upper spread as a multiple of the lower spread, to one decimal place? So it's -1.1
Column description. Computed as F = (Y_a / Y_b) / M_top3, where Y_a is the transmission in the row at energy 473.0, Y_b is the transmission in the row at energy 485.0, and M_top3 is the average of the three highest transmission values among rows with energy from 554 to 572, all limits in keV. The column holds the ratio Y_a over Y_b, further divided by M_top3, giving 0.008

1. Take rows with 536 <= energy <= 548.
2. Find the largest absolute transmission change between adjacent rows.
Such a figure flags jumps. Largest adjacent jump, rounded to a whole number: 8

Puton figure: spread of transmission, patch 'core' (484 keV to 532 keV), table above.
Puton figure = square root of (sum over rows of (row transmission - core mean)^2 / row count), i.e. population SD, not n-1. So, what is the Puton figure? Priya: 19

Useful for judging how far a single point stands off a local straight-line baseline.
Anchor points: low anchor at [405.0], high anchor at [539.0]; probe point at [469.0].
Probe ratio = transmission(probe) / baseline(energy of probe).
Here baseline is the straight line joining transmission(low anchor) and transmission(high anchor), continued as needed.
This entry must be 0.59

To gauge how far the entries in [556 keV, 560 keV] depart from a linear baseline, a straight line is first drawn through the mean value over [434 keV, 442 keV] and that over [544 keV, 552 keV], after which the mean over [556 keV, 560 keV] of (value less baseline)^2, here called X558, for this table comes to 23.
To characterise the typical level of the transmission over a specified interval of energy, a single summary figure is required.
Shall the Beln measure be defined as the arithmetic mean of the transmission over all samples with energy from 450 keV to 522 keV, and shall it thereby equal 101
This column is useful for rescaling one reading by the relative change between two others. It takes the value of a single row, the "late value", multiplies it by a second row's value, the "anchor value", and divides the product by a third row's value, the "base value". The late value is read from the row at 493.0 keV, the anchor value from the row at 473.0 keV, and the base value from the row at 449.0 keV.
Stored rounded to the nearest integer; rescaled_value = 57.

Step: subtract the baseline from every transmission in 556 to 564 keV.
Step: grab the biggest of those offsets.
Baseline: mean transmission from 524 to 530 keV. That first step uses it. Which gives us 3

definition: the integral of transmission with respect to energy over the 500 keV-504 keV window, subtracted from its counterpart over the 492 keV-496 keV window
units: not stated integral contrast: -90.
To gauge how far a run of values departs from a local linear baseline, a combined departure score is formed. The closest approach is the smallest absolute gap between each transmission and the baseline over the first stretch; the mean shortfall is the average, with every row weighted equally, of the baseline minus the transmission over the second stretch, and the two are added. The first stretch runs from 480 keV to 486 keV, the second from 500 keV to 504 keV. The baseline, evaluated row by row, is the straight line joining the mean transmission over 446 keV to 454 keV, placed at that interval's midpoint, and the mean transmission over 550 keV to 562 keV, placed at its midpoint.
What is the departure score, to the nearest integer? 62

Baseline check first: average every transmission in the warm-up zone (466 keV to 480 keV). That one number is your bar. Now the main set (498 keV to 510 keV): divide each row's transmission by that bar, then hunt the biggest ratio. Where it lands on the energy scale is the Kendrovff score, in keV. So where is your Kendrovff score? 507.0 keV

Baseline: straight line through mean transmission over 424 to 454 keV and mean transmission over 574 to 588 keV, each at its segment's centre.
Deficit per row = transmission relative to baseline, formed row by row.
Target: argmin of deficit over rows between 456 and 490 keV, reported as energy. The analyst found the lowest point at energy 479.0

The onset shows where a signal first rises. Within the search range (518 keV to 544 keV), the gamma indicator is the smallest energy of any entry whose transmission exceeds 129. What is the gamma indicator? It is 519.0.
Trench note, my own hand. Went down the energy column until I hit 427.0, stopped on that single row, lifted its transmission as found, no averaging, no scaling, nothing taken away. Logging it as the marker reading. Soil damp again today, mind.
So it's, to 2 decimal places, 147.80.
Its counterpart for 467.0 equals 86.98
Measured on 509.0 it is 125.20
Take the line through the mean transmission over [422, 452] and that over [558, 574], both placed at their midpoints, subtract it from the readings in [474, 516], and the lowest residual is -65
